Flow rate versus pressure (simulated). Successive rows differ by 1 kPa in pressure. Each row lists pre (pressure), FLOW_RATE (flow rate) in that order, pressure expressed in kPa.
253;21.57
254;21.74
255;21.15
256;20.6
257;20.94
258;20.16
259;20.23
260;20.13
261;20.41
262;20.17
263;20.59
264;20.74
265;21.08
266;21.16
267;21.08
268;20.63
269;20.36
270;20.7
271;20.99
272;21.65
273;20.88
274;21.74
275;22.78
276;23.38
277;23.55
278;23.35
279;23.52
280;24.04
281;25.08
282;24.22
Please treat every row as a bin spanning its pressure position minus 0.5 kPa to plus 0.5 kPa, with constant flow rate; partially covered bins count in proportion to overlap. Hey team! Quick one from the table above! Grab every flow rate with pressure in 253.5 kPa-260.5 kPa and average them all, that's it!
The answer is 20.7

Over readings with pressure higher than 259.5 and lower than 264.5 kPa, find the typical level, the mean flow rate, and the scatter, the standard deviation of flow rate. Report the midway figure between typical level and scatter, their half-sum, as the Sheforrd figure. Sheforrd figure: 10.3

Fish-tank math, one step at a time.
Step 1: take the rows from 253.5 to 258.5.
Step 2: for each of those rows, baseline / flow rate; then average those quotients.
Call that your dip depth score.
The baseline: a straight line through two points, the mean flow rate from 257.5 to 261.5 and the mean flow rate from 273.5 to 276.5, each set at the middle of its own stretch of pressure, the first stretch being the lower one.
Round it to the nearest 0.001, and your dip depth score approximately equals 0.942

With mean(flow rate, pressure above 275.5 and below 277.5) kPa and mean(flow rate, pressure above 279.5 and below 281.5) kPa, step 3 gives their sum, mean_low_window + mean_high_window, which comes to 48.0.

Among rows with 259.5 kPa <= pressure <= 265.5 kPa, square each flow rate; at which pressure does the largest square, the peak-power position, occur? 265 kPa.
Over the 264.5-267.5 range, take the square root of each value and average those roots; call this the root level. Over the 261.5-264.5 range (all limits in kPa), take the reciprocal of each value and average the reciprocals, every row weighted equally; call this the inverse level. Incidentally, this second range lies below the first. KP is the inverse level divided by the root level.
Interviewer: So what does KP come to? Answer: 0.0106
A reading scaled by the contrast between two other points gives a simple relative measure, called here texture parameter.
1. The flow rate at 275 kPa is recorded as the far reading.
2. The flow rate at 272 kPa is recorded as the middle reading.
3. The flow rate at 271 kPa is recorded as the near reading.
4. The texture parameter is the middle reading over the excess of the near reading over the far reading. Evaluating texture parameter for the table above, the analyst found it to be -12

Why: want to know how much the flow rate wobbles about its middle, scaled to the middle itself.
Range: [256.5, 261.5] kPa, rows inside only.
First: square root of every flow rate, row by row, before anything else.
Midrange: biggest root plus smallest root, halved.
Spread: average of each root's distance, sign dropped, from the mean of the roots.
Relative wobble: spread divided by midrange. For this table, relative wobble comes 0.0059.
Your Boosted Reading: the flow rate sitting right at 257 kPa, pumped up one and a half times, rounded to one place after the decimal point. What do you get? 31.4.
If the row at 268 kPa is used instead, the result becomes 30.9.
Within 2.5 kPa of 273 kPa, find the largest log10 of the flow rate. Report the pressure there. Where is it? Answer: 275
